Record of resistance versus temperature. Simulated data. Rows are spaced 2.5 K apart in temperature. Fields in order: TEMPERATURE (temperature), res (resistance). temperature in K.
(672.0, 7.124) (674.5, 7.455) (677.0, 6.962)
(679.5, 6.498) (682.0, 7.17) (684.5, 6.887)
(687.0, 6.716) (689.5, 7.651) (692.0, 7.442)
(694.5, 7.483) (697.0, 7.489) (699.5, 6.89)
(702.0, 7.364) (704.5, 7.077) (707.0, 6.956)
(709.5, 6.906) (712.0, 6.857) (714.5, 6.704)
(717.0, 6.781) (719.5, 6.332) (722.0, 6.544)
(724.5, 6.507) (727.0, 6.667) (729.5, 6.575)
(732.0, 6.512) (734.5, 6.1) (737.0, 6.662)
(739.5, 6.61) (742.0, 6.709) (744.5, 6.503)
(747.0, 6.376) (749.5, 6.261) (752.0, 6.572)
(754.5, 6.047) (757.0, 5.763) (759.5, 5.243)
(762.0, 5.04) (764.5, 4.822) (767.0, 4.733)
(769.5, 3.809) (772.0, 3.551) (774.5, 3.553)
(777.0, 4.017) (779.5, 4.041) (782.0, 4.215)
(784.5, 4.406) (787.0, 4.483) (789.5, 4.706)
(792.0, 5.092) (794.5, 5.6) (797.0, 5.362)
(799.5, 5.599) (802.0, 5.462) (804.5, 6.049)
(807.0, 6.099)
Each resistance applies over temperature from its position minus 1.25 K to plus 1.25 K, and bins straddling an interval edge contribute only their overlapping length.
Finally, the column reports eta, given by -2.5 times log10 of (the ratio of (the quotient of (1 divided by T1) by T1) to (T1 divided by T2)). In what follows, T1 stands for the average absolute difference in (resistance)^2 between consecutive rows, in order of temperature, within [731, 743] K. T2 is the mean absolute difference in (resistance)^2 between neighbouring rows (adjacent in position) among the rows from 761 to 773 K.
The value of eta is 2.9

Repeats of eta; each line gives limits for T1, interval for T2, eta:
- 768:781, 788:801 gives -0.3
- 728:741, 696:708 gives 2.2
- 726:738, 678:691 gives 2.0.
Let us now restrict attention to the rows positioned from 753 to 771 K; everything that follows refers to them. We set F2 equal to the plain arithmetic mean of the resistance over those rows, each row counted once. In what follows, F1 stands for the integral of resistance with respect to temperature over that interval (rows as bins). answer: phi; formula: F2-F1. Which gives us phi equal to -86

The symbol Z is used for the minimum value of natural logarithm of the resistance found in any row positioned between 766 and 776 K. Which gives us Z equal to 1.27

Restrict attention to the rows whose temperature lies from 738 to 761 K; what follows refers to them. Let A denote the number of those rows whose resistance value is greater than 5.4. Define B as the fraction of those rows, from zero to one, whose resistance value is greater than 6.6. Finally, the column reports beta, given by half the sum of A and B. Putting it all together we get 4.1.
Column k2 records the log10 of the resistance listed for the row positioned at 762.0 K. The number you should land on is 0.70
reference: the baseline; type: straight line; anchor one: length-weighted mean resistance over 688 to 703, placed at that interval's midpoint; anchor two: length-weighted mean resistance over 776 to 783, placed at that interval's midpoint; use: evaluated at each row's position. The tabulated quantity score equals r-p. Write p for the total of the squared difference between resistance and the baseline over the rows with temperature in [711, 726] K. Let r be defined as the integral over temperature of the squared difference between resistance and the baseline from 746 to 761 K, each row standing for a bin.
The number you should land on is 14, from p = 0.2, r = 14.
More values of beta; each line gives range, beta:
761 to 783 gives 0.0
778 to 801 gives 1.0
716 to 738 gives 4.7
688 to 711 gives 5.0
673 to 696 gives 4.9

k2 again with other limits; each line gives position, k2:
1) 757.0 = 0.76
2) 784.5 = 0.64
